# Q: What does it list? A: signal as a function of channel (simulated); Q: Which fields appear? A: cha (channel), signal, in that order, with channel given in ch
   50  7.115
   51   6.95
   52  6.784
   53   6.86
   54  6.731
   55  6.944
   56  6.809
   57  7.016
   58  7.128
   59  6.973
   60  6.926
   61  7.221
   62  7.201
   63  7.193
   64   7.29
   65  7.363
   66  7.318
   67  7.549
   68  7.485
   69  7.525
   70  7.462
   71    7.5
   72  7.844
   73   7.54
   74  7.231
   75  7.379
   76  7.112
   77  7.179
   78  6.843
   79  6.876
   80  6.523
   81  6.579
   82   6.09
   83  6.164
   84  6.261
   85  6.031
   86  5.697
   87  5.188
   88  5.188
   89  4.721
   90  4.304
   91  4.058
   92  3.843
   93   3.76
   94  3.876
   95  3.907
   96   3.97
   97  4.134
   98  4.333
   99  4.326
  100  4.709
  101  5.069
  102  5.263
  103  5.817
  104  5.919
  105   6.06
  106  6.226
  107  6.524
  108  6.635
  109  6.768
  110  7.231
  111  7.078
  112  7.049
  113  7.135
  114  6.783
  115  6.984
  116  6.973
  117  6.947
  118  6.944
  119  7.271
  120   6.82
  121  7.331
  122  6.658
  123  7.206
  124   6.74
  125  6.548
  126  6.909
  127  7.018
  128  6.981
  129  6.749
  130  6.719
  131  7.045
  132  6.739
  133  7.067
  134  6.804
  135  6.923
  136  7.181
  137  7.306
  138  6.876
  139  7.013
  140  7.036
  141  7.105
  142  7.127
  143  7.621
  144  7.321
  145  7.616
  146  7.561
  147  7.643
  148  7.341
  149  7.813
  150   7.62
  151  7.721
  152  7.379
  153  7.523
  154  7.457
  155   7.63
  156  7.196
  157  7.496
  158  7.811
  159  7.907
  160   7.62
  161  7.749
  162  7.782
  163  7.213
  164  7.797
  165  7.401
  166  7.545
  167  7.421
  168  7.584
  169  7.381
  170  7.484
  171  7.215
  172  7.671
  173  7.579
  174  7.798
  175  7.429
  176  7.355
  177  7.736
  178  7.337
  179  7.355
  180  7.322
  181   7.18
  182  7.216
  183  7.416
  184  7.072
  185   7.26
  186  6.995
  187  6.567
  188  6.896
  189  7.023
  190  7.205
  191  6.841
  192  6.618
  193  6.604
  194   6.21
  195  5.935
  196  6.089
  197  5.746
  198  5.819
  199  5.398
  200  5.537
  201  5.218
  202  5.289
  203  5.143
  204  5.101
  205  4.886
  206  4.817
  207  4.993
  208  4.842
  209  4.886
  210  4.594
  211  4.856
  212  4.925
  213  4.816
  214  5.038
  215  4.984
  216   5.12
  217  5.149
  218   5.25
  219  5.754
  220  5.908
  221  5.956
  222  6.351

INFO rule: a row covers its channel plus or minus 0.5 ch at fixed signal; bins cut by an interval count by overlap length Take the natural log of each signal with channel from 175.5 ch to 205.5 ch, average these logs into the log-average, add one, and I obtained 2.86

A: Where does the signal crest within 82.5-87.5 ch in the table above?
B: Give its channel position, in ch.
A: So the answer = 84 ch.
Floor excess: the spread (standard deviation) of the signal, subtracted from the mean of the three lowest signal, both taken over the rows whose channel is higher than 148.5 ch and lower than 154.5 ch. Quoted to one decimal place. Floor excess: 7.3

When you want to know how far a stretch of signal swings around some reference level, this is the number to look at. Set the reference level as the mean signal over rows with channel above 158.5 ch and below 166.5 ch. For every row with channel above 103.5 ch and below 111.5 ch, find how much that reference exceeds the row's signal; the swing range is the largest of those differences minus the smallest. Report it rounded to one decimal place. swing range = 1.3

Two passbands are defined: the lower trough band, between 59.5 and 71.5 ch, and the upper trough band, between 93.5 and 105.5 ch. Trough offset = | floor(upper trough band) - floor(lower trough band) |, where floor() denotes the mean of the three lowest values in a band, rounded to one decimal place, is 3.2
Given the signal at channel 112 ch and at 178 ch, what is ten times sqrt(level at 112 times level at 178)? 71.9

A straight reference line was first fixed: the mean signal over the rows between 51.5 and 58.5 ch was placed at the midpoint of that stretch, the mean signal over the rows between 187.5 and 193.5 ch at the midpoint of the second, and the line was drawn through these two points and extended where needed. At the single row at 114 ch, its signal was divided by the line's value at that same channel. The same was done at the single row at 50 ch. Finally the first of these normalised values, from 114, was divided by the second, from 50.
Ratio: 0.96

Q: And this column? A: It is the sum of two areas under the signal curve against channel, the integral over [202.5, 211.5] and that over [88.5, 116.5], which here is 198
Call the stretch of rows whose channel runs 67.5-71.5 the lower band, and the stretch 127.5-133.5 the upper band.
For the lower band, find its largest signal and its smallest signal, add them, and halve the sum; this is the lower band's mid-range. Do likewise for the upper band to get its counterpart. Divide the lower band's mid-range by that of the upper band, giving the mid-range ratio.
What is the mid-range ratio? 1.09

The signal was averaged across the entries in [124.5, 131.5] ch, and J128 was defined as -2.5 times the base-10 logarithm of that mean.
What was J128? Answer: -2.09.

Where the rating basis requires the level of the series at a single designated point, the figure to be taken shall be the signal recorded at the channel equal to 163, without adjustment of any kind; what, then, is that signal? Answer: 7.213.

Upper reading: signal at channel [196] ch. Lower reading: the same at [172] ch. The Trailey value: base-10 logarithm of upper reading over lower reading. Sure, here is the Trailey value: -0.10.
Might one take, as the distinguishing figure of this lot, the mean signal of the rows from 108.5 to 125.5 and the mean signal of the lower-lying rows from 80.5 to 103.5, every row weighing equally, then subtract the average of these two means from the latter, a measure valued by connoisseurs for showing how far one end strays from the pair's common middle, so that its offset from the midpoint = -1.0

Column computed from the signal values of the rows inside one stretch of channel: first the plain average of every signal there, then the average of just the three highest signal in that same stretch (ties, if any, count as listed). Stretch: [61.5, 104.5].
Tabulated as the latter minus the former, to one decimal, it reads 1.7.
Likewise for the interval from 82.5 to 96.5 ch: 1.4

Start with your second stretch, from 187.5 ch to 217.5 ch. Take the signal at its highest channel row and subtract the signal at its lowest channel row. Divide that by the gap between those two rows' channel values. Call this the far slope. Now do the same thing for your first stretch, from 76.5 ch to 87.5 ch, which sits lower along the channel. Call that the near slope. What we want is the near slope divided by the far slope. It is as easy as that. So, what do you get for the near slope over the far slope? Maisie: 3.3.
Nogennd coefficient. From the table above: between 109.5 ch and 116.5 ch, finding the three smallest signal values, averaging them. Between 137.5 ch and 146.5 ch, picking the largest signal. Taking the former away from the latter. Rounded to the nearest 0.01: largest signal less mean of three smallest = 0.71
